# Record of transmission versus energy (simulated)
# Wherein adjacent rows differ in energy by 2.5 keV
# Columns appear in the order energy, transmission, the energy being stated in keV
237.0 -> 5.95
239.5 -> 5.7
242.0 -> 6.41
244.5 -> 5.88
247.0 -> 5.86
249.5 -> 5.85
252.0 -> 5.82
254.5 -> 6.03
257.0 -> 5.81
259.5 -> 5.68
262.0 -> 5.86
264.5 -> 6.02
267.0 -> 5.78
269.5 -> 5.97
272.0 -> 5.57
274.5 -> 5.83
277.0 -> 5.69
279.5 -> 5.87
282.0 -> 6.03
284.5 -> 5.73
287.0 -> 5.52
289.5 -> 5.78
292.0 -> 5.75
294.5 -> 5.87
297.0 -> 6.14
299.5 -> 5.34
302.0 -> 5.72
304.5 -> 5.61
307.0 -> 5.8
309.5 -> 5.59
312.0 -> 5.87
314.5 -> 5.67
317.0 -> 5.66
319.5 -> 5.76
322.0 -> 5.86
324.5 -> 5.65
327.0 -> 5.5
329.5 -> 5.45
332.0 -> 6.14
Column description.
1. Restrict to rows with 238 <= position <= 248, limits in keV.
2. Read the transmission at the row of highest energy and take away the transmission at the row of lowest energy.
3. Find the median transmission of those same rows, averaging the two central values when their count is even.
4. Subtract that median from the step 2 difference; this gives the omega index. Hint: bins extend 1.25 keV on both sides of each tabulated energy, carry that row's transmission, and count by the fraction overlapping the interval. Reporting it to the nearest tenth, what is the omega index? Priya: -5.7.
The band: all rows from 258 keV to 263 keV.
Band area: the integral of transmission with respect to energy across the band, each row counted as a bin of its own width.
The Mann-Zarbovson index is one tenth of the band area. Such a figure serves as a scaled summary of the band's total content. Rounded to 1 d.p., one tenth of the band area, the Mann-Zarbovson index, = 2.9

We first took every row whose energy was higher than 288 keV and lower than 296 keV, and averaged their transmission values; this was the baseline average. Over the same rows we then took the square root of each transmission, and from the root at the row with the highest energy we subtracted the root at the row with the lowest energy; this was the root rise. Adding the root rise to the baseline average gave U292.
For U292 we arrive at 5.82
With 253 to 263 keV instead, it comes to 5.81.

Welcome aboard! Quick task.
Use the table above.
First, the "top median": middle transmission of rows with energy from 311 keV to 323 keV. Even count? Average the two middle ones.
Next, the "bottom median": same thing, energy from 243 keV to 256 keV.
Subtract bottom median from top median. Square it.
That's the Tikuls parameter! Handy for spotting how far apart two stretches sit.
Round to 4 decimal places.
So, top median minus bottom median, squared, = 0.0100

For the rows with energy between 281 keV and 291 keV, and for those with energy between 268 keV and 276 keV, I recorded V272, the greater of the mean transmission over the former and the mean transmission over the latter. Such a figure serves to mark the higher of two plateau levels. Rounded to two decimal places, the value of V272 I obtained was 5.79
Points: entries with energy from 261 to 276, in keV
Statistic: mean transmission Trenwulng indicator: 5.84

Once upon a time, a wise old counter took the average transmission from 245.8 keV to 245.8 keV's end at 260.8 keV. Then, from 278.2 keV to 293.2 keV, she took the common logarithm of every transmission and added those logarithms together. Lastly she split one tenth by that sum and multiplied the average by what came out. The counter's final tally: 0.128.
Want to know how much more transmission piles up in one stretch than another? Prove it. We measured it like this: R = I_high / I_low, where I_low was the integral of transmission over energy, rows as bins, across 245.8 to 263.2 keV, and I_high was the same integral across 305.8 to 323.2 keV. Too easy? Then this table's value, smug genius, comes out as 0.983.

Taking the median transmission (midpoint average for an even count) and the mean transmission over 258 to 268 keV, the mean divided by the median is 1.00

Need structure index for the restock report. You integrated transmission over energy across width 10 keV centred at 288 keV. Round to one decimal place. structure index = 57.0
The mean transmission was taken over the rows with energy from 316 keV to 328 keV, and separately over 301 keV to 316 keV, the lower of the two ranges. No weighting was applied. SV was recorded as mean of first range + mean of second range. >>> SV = 11.4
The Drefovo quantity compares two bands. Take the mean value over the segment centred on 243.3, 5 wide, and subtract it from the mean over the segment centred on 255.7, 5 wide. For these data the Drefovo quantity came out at -0.22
